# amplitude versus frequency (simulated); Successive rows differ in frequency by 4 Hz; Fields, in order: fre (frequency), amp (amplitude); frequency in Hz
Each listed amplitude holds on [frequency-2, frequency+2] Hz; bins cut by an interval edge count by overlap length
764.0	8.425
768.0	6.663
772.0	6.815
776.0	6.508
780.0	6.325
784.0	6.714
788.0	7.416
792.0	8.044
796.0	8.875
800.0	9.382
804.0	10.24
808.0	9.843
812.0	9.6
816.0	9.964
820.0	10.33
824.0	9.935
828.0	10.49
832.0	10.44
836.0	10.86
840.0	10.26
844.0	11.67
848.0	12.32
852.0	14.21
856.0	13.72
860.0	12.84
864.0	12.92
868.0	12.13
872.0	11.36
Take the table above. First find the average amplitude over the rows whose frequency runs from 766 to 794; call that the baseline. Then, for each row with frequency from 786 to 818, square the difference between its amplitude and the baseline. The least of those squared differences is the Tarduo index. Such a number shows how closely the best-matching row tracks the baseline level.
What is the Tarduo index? 0.2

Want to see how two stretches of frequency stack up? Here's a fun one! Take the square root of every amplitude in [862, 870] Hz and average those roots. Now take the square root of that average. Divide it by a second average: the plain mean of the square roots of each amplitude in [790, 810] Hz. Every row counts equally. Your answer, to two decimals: 0.62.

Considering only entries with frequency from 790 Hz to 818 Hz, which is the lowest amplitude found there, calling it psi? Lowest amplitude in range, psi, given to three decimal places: 8.044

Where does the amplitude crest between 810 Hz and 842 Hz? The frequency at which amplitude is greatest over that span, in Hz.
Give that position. 836.0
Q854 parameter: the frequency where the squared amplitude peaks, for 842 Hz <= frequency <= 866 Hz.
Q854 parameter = 852.0 Hz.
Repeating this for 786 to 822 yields 820.0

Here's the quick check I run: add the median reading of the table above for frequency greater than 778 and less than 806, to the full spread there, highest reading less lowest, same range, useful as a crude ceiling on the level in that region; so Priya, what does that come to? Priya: 12.0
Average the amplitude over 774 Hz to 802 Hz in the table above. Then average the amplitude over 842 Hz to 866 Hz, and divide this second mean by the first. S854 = 1.70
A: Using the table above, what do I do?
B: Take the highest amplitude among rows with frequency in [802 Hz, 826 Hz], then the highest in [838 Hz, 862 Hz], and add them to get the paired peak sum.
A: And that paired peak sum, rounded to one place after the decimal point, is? 24.5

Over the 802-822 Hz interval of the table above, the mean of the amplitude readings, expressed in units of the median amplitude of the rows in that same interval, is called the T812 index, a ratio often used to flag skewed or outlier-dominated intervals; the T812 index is 1.00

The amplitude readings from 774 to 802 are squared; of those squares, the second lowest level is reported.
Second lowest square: 42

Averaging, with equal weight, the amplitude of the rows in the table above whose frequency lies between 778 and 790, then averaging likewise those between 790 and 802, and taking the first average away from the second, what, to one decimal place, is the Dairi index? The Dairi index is 1.9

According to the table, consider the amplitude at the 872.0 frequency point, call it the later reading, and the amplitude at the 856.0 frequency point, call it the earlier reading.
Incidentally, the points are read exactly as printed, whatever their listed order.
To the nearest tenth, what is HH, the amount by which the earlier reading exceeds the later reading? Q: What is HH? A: 2.4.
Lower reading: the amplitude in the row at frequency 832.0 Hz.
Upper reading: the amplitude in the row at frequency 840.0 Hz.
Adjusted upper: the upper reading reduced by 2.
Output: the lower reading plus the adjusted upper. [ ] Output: 18.7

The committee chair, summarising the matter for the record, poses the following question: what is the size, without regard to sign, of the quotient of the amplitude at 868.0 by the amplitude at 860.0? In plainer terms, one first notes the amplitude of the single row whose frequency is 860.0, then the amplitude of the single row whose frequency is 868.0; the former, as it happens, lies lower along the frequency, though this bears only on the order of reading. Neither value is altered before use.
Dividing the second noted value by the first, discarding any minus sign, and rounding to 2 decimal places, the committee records 0.94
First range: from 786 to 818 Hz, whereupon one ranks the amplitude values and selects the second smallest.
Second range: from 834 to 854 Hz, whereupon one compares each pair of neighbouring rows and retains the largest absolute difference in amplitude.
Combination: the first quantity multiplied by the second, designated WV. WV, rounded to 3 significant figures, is 15.2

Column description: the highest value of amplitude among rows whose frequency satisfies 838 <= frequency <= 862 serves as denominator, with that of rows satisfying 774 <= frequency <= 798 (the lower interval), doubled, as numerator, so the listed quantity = 1.2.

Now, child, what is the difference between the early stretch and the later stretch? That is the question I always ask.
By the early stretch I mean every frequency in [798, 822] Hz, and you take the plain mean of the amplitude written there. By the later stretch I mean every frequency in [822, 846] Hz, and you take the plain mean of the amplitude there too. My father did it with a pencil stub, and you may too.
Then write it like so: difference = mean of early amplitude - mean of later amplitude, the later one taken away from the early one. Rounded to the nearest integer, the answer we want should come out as -1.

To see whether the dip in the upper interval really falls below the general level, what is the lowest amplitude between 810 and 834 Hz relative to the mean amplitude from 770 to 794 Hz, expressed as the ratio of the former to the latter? 1.38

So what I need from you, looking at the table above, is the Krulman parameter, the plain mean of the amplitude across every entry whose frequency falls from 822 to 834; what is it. 10.3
